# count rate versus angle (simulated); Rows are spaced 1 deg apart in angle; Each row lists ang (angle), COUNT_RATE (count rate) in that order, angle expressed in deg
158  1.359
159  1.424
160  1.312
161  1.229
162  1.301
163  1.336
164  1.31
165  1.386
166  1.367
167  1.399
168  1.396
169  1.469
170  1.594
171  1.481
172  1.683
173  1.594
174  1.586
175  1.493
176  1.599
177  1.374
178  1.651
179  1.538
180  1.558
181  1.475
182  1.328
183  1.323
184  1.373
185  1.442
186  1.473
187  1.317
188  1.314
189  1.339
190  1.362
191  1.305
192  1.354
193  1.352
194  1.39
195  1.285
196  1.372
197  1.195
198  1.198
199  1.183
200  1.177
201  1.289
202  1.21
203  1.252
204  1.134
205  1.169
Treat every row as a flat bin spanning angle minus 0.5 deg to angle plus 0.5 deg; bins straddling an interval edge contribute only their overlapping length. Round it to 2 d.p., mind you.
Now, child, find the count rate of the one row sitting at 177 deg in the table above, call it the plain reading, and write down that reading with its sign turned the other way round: -1.37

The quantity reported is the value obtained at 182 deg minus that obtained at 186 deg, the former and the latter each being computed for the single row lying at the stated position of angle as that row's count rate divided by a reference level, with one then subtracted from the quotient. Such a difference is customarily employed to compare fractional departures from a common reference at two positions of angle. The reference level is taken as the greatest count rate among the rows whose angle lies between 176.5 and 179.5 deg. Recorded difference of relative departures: -0.09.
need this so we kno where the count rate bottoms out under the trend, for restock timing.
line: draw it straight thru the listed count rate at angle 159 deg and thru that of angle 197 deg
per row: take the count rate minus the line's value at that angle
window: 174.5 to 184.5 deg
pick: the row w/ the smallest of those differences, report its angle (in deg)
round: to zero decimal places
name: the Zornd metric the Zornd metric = 182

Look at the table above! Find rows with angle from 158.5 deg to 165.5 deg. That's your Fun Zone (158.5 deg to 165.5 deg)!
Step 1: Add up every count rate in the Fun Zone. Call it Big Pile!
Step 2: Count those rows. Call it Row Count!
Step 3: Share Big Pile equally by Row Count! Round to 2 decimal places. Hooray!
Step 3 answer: 1.33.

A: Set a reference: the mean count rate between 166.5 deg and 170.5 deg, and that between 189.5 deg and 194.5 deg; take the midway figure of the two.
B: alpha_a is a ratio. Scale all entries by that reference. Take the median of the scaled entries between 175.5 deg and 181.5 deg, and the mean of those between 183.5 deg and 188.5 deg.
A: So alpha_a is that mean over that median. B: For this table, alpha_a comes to 0.89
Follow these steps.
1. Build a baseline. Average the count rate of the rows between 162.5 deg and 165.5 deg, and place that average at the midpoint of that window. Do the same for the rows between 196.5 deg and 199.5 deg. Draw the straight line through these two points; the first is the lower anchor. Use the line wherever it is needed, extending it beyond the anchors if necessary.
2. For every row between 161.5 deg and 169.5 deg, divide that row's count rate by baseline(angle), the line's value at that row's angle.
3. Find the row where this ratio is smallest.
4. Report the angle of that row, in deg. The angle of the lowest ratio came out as 162 deg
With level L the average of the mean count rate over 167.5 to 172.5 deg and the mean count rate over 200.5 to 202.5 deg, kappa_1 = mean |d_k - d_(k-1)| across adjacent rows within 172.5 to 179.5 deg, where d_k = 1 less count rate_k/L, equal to 0.10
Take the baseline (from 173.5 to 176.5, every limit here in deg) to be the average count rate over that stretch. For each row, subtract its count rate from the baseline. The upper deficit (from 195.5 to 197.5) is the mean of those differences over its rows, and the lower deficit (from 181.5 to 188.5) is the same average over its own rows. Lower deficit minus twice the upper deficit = -0.4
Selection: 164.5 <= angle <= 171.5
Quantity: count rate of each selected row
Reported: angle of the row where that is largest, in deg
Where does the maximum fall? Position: 170 deg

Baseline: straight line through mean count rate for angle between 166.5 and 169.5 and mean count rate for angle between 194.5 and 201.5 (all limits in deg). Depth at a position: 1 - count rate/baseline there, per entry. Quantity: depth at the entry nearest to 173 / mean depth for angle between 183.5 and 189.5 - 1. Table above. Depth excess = 1.9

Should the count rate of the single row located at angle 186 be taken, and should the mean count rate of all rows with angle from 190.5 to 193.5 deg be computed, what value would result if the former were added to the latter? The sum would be 2.81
